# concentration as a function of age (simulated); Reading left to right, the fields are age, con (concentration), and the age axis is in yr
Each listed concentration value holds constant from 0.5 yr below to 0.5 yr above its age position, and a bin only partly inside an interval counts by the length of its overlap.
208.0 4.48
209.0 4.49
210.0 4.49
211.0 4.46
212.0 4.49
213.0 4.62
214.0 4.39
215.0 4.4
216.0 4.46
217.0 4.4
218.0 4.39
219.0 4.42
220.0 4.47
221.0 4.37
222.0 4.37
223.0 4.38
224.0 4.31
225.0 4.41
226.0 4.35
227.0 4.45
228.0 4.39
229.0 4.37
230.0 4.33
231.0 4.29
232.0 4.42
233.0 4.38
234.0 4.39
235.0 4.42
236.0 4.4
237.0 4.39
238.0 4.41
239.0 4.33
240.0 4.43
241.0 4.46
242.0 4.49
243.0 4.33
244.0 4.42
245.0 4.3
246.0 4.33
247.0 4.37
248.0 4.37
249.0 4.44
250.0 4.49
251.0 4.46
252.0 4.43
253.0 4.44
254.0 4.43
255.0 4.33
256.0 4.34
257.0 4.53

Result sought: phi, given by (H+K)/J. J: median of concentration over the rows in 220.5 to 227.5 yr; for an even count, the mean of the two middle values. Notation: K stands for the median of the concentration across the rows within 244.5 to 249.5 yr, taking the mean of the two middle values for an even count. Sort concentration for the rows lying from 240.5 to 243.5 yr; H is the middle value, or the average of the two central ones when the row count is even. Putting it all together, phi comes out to 2.02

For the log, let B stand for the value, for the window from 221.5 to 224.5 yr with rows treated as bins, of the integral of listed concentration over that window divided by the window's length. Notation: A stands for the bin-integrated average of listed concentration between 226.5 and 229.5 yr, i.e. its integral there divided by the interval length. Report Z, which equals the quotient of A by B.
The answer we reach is 1.011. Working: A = 4.40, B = 4.35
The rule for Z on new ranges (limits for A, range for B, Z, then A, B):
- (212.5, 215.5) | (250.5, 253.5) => 1.006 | 4.47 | 4.44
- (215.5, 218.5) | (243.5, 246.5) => 1.015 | 4.42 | 4.35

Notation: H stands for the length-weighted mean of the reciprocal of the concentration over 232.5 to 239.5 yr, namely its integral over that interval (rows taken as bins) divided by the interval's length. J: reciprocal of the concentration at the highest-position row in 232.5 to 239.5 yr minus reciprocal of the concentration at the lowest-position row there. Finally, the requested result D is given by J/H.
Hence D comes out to 0.012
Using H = 0.228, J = 0.0026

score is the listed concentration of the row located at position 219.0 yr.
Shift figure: 4.42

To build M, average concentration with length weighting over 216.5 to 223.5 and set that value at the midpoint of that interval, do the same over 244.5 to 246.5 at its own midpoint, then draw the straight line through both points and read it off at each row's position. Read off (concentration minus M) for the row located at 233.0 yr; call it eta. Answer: 0.02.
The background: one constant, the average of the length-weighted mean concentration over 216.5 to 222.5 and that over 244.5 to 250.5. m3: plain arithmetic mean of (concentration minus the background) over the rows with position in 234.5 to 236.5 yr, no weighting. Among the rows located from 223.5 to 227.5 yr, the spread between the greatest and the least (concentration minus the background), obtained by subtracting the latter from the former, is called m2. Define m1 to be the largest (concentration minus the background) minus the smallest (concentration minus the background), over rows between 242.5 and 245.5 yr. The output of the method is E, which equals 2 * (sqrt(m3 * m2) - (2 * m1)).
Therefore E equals -0.38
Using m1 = 0.120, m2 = 0.14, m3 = 0.02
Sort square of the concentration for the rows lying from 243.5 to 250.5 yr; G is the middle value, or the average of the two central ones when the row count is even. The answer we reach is 19.1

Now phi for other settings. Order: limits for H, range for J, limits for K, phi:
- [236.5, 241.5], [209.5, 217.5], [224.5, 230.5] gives 1.97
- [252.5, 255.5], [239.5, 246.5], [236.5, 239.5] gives 2.00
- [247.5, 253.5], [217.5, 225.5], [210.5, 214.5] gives 2.03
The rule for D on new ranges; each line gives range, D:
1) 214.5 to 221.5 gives 0.007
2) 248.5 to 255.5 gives 0.025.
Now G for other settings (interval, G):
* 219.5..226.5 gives 19.1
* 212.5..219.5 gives 19.4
